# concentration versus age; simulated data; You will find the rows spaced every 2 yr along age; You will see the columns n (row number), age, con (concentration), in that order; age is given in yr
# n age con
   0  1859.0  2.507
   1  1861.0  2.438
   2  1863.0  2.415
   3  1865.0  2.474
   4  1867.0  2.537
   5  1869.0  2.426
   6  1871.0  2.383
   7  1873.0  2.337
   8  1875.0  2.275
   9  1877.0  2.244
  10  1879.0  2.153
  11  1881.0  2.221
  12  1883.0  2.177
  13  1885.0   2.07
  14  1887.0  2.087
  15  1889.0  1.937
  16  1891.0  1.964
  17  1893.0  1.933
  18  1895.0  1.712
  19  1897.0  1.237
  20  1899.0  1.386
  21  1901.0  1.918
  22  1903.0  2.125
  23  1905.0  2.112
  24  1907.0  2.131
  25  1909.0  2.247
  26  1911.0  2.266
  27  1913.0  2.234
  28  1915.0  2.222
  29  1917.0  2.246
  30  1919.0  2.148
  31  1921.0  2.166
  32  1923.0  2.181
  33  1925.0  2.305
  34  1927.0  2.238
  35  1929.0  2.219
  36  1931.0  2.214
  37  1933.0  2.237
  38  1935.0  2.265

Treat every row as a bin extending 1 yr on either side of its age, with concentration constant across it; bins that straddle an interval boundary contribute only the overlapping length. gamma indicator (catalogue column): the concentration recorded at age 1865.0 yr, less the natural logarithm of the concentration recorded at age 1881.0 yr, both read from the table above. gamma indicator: 1.68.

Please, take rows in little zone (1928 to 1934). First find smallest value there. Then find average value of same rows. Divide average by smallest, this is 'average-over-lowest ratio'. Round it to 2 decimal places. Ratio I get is 1.00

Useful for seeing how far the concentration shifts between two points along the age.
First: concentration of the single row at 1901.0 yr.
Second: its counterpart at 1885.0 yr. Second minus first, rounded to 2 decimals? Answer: 0.15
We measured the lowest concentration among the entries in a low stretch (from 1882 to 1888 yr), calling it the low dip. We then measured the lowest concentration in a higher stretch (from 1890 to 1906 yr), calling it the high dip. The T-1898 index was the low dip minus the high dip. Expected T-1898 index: 0.8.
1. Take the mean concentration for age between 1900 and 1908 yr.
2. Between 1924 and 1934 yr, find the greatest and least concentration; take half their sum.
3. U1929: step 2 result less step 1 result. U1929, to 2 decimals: 0.19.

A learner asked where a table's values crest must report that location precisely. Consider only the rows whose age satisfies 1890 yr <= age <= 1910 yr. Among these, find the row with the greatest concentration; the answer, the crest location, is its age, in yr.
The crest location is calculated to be 1909.0 yr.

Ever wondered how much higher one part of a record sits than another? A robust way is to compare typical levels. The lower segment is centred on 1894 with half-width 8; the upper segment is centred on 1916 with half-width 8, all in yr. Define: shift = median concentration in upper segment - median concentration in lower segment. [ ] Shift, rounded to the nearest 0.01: 0.30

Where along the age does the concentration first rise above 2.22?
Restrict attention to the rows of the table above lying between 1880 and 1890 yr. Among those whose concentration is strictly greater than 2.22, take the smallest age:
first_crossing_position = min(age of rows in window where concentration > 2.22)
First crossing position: 1881.0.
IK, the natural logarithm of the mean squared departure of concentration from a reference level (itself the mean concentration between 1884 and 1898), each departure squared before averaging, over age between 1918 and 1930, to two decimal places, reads -2.02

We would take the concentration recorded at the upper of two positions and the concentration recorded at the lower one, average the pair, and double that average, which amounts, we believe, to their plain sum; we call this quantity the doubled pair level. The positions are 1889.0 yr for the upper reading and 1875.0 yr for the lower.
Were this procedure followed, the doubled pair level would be 4.21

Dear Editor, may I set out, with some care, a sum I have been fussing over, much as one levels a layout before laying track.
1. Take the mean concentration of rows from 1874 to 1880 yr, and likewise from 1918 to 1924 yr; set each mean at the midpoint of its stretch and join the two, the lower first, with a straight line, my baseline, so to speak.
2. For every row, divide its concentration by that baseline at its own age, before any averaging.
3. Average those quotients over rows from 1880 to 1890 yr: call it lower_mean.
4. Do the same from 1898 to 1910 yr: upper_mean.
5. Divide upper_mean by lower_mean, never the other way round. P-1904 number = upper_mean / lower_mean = 0.96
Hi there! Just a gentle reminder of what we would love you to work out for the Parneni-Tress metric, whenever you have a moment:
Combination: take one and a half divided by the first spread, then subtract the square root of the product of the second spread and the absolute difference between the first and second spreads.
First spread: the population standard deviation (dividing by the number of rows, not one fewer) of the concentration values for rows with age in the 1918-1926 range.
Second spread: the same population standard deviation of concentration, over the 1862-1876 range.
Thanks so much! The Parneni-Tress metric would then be 24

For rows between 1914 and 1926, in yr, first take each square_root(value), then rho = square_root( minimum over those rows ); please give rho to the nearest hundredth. 1.21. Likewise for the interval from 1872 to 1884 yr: 1.21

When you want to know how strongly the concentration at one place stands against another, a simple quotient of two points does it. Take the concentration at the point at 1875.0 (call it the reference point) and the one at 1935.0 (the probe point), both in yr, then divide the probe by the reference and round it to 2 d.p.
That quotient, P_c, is 1.00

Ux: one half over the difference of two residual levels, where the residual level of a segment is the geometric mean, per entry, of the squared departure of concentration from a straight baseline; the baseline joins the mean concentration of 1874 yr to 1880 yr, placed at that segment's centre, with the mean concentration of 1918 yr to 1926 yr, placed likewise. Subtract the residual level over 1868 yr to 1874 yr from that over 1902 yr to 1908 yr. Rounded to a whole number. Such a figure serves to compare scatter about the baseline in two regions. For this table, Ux -33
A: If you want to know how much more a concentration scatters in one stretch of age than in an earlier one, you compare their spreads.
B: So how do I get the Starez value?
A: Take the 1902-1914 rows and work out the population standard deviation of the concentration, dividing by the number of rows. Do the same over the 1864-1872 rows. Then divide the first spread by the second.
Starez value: 1.1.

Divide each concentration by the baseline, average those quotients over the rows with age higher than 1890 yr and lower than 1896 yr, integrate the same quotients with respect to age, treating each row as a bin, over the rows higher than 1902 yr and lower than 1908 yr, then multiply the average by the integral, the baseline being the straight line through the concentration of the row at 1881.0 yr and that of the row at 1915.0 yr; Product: 4.8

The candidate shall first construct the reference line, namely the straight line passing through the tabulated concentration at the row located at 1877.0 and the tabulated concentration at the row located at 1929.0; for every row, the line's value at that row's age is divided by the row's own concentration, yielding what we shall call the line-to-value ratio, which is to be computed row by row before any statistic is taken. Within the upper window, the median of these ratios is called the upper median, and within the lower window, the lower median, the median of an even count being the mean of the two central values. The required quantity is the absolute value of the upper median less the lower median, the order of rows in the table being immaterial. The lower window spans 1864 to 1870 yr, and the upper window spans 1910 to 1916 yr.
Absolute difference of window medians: 0.09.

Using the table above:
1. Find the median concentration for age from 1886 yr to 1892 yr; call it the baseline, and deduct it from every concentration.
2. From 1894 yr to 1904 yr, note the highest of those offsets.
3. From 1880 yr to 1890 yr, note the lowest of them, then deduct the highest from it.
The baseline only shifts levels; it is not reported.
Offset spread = -0.19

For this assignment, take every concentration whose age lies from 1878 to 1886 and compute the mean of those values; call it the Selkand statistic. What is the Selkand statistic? 2.16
